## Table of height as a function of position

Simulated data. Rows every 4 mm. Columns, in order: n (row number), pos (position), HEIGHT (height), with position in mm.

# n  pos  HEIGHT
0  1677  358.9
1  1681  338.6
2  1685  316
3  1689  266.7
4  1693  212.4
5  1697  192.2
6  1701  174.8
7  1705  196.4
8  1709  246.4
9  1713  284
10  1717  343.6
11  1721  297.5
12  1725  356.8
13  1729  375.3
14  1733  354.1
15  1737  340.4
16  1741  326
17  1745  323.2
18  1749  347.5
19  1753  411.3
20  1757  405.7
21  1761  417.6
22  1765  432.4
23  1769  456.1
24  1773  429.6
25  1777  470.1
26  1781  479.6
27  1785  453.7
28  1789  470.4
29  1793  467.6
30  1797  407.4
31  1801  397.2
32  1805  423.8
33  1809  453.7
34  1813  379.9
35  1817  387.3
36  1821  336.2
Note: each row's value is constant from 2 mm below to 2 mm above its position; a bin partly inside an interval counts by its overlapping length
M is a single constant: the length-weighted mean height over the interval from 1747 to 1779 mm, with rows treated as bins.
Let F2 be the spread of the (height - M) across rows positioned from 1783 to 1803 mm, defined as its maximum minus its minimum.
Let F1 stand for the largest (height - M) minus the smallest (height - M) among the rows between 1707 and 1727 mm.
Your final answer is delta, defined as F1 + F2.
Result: 184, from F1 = 110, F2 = 73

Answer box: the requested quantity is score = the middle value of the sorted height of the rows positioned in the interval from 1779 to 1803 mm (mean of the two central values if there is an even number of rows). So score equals 461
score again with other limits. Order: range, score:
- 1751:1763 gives 411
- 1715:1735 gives 354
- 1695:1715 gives 196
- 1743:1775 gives 414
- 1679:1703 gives 240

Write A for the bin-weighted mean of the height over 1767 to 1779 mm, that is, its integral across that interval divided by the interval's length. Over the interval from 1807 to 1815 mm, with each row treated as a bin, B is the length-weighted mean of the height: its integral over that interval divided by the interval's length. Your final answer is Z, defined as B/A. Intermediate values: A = 452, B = 417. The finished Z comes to 0.92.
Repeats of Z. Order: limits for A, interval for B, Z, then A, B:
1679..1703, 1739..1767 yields 1.52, 250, 381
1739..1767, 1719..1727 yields 0.86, 381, 327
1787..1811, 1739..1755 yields 0.81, 437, 352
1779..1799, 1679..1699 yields 0.58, 456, 265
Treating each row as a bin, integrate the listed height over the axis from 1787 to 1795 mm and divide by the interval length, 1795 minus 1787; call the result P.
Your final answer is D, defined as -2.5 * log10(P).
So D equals -6.68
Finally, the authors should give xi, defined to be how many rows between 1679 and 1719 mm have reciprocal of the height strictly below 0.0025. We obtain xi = 0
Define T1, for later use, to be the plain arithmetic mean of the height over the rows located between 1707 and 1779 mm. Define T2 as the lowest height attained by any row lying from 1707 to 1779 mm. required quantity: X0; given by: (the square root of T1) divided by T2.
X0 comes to 0.078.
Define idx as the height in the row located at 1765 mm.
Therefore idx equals 432.4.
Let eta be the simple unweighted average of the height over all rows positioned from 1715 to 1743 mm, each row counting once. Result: 342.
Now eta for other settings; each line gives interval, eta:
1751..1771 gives 425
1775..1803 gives 449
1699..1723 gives 257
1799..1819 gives 408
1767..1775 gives 443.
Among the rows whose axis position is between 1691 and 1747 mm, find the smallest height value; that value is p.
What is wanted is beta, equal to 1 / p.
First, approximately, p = 174.8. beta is 0.0057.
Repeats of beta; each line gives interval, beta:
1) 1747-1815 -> 0.0029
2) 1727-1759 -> 0.0031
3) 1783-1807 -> 0.0025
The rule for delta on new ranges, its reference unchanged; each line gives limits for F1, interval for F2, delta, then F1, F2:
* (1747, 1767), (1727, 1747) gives 137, 85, 52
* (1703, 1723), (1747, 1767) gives 232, 147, 85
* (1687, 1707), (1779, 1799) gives 164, 92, 72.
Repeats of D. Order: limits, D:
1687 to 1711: -5.83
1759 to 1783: -6.63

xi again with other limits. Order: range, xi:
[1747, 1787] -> 9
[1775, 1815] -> 8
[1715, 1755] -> 1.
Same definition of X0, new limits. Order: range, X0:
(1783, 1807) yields 0.053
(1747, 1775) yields 0.059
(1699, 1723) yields 0.092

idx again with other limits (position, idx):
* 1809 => 453.7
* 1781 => 479.6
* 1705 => 196.4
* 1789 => 470.4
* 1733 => 354.1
